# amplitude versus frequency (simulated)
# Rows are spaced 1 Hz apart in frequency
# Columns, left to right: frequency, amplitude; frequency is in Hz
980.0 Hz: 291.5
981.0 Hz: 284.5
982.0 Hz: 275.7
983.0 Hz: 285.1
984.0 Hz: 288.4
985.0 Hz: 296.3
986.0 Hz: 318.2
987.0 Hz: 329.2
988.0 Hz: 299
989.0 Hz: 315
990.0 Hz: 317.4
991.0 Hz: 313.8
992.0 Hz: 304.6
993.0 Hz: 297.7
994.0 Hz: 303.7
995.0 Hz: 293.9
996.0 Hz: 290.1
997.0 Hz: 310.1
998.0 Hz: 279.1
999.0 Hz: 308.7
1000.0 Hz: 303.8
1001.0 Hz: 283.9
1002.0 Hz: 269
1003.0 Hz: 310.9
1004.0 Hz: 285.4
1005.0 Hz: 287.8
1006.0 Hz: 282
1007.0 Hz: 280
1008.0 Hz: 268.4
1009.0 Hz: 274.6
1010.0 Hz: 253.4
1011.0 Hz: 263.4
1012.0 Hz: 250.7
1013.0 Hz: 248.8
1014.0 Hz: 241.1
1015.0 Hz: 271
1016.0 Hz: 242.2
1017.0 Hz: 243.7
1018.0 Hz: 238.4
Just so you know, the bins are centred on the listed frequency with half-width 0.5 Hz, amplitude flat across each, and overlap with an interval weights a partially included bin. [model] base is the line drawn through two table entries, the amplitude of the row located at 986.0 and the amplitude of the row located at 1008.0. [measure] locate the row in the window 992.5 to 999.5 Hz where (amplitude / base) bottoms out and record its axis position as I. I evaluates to 998.0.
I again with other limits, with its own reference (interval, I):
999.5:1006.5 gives 1002.0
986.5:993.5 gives 988.0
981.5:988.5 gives 982.0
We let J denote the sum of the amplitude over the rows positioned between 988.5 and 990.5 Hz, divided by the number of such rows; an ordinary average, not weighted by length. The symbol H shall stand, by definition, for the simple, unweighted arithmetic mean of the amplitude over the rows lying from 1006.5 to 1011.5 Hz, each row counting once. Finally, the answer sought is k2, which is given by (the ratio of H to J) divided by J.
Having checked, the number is 0.0027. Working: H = 268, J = 316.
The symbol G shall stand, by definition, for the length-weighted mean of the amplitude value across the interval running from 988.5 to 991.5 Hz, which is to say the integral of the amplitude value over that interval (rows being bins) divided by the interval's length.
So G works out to 315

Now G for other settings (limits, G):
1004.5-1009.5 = 279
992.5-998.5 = 296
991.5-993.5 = 301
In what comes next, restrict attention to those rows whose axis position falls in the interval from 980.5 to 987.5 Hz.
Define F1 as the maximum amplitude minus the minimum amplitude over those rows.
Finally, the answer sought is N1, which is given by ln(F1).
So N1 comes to 3.980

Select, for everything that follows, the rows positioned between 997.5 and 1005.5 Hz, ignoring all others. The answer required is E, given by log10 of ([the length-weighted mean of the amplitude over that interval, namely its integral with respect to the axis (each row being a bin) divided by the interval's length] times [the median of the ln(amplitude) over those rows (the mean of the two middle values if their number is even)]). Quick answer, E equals 3.22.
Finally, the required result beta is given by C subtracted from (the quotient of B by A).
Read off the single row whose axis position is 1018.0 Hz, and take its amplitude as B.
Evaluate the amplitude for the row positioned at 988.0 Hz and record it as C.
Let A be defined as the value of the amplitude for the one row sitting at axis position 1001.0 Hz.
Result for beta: -298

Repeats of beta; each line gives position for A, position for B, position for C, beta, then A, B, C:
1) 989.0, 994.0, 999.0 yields -308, 315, 303.7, 308.7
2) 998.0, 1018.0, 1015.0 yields -270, 279.1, 238.4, 271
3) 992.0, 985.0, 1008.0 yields -267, 304.6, 296.3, 268.4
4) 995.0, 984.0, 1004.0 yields -284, 293.9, 288.4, 285.4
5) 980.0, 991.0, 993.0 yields -297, 291.5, 313.8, 297.7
